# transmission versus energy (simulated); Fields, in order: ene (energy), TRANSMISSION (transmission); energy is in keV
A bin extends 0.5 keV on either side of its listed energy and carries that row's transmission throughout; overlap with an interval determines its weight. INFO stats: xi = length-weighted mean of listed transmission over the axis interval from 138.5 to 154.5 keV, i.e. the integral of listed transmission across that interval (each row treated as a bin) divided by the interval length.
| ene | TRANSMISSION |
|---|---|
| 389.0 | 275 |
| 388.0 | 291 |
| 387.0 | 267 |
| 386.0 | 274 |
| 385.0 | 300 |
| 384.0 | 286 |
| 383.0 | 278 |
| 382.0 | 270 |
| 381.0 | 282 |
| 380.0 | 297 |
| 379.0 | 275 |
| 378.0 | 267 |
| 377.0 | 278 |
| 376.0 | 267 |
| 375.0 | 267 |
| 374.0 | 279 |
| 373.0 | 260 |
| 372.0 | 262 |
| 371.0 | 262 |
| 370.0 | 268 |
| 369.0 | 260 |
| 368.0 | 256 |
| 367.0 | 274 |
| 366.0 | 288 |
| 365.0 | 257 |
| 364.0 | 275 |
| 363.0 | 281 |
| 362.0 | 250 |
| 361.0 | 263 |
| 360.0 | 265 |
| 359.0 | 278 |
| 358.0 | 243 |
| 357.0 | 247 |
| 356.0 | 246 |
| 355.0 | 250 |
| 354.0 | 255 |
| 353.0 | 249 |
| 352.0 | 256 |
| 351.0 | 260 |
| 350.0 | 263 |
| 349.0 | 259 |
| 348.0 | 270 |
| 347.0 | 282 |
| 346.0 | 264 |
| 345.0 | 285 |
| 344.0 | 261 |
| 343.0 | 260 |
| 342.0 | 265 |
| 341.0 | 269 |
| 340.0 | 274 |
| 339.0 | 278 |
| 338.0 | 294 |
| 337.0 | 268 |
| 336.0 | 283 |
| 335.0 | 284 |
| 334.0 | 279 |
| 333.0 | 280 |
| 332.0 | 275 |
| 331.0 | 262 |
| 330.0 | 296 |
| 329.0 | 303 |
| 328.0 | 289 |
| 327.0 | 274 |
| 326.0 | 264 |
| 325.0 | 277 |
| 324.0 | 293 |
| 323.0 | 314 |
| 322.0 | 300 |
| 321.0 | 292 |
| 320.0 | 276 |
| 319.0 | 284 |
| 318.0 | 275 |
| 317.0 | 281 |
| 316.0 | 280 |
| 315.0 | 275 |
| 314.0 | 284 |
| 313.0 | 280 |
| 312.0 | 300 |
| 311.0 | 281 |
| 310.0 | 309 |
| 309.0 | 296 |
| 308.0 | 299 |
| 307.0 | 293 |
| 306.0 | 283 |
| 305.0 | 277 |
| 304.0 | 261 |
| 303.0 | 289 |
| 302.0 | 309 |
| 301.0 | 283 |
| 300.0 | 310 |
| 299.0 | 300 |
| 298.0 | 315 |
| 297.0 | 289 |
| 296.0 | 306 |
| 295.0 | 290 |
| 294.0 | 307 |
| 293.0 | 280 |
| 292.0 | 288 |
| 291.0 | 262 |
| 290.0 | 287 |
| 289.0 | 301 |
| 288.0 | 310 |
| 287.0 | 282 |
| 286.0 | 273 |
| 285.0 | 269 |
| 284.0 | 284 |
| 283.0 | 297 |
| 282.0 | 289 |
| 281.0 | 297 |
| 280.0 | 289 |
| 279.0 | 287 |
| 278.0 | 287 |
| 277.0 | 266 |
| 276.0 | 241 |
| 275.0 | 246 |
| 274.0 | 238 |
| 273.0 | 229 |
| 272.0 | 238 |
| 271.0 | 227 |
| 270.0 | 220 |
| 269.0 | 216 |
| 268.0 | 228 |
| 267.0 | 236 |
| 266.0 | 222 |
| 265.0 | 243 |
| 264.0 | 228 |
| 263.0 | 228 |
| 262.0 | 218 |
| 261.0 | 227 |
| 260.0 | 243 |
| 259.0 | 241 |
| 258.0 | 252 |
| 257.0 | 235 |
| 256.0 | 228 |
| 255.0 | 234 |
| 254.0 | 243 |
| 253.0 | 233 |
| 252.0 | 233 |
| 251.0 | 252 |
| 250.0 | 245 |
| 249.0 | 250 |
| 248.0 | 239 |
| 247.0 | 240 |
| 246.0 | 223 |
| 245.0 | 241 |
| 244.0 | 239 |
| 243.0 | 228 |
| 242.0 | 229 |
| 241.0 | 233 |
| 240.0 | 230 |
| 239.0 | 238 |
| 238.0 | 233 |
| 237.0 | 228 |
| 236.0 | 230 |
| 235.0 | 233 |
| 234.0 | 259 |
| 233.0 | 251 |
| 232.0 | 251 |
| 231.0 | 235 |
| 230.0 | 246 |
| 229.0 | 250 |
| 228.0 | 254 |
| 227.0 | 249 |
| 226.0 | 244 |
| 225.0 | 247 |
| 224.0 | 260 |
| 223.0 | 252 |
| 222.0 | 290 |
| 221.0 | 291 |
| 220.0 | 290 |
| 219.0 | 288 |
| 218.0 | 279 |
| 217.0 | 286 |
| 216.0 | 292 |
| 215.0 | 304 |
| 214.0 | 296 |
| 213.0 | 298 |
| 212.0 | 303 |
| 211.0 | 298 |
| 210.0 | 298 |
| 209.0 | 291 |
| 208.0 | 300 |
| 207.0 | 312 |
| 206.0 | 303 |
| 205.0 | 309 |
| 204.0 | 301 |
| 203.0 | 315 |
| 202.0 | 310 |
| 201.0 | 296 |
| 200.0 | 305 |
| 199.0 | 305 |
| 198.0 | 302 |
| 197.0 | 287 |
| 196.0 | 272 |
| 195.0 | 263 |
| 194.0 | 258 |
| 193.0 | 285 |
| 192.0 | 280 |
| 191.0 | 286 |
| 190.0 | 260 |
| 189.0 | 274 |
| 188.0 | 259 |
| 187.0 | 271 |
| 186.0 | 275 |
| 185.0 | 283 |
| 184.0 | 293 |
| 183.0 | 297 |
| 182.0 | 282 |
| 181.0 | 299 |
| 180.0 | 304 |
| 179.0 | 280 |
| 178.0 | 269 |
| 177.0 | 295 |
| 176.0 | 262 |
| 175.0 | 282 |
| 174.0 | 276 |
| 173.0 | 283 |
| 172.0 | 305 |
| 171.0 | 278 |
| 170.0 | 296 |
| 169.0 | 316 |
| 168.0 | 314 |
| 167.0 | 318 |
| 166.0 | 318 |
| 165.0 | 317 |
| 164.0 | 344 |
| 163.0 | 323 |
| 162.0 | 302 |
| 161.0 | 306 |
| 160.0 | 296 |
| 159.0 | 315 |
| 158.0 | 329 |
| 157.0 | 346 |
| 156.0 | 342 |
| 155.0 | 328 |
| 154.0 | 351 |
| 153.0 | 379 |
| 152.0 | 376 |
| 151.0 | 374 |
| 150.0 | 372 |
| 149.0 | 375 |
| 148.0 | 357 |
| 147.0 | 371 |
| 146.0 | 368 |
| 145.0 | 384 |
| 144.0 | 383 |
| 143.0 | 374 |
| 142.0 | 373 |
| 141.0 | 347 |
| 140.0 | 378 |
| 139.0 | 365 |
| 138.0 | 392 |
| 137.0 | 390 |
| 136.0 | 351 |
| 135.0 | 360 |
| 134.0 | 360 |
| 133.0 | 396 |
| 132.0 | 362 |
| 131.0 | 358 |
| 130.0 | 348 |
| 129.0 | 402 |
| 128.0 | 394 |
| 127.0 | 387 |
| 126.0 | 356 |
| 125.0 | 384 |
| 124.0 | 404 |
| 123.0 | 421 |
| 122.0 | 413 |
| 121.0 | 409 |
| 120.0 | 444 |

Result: 370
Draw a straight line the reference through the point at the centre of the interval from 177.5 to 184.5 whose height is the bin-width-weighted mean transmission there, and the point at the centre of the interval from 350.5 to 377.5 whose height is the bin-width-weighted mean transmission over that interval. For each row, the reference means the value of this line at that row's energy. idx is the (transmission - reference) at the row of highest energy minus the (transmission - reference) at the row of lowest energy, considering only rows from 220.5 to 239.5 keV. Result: -50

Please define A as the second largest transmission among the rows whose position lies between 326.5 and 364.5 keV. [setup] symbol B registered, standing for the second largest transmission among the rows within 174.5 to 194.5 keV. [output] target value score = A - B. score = -3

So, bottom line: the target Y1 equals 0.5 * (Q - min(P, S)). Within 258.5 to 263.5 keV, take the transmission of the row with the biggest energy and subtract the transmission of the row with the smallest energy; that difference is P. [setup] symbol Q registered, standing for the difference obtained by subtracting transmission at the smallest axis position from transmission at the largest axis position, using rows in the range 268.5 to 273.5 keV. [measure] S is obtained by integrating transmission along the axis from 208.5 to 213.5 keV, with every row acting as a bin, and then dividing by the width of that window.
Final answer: 13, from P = -13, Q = 13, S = 298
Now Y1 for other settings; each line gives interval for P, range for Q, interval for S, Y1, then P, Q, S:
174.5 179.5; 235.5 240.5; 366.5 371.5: 1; -2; 0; 264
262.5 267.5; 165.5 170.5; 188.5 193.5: -15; 8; -22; 277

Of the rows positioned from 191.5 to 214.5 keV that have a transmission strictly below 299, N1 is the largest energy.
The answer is 214.0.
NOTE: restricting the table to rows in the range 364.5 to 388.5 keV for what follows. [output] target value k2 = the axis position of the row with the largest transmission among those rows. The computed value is 385.0 keV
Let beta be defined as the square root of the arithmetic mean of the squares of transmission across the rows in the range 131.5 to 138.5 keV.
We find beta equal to 373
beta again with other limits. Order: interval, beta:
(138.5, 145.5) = 372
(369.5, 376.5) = 266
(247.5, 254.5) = 242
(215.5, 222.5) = 288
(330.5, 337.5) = 276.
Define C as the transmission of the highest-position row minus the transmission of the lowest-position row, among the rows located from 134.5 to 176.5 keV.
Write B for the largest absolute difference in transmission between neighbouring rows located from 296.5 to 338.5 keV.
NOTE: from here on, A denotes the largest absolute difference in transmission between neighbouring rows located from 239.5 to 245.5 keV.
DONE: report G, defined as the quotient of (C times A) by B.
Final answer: -32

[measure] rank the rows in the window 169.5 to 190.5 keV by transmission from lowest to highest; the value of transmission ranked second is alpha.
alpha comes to 260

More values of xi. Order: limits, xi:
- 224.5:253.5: 240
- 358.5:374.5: 267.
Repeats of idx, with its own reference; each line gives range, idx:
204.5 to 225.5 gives -59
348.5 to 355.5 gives -8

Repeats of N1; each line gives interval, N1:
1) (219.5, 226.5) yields 226.0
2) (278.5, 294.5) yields 293.0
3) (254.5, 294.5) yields 293.0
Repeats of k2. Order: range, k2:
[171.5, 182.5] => 172.0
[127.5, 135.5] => 129.0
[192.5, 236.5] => 203.0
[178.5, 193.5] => 180.0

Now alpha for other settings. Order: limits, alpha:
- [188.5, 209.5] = 260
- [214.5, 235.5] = 235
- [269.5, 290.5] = 227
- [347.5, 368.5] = 246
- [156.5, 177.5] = 276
